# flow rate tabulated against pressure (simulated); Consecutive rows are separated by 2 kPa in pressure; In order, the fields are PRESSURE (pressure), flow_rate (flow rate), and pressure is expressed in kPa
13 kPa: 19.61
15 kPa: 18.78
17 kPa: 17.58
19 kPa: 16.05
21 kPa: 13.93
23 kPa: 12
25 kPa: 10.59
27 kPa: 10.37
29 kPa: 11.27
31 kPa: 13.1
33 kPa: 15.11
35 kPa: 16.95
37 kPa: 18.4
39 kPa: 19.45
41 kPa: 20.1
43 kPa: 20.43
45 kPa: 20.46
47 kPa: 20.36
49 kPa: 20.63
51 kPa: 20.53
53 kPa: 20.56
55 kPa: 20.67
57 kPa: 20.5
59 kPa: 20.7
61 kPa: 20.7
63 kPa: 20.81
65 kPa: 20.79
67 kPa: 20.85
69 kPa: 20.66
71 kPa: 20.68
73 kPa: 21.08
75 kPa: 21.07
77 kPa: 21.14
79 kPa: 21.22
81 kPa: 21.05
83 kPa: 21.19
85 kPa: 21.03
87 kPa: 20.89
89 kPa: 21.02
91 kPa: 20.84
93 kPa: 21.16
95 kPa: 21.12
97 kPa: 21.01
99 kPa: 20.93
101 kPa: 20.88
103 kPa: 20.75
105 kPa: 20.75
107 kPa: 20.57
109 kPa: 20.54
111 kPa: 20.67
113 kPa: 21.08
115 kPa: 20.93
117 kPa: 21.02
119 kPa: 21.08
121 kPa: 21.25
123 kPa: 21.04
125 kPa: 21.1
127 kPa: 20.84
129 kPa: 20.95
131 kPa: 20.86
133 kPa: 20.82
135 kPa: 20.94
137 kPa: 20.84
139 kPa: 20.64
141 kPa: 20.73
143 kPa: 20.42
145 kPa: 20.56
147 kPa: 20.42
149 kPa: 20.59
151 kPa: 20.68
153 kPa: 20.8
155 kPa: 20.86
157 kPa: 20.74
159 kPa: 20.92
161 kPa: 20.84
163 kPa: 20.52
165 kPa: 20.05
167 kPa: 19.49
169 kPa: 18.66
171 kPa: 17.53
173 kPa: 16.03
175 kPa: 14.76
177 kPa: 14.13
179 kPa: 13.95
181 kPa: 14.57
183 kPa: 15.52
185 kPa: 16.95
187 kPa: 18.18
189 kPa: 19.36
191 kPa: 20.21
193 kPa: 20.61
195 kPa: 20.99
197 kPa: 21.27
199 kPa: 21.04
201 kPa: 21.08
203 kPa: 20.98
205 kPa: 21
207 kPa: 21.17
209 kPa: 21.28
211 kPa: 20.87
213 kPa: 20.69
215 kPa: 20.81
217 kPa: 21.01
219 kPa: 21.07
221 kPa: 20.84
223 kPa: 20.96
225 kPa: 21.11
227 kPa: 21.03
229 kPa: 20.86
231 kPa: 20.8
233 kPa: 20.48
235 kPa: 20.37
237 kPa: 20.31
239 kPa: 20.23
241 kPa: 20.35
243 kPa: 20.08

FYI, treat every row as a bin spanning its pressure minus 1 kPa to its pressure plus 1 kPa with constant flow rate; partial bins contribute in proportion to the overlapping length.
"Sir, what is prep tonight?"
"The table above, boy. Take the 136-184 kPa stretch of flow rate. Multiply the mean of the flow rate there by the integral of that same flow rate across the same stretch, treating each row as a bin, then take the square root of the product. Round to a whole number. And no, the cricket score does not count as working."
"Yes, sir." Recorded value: 131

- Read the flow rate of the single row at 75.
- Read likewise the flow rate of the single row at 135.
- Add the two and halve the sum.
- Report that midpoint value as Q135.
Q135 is 21.0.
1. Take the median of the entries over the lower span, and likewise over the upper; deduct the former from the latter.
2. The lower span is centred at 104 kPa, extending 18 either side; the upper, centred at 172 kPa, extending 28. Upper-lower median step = -1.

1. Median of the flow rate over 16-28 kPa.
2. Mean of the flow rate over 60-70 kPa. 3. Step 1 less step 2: -7.8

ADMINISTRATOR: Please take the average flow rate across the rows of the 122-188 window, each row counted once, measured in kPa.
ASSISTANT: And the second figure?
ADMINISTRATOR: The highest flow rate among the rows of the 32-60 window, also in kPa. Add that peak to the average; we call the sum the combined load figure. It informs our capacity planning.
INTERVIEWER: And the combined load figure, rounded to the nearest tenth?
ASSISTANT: 40.0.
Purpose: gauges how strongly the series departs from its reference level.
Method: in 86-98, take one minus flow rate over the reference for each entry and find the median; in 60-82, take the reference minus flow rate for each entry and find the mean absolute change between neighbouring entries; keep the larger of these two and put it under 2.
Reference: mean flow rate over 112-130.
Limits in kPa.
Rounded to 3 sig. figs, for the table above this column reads 17.7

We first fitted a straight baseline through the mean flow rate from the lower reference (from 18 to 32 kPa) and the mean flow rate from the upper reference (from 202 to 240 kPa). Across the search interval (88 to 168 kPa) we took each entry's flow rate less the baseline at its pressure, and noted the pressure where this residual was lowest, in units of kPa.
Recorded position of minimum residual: 167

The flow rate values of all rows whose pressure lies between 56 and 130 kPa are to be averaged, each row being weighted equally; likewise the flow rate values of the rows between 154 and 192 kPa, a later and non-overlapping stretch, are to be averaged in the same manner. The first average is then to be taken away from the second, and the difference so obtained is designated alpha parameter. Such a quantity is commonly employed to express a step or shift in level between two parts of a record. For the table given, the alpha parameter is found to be -2.8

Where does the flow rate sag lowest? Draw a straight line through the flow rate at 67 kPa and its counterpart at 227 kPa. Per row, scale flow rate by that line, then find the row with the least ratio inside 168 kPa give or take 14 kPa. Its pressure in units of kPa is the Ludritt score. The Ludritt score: 179 kPa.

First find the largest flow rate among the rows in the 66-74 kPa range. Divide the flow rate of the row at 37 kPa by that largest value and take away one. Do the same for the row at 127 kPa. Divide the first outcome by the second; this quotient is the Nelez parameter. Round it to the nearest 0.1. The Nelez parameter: 11.2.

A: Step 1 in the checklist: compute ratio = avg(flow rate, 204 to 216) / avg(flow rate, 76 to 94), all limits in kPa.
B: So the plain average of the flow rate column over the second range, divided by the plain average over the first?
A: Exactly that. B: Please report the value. 1.00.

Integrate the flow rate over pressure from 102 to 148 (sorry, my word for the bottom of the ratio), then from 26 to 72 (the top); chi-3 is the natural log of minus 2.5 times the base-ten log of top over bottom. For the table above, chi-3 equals -2.24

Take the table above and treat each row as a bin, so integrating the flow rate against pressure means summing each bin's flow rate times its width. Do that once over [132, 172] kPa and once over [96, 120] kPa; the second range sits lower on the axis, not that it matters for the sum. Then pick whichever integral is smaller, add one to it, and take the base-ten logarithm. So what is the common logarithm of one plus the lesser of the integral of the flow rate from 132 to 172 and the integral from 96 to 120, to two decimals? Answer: 2.70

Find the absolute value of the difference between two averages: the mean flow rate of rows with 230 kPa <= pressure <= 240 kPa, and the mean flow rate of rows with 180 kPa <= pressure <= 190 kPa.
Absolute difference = 3.5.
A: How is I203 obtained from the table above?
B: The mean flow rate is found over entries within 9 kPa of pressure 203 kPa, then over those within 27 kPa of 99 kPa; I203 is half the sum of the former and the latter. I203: 21.0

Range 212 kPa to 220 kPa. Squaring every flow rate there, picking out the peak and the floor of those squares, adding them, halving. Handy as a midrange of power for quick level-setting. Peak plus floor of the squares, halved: 436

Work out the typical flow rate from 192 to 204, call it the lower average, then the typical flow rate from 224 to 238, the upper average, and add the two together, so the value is 41.7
